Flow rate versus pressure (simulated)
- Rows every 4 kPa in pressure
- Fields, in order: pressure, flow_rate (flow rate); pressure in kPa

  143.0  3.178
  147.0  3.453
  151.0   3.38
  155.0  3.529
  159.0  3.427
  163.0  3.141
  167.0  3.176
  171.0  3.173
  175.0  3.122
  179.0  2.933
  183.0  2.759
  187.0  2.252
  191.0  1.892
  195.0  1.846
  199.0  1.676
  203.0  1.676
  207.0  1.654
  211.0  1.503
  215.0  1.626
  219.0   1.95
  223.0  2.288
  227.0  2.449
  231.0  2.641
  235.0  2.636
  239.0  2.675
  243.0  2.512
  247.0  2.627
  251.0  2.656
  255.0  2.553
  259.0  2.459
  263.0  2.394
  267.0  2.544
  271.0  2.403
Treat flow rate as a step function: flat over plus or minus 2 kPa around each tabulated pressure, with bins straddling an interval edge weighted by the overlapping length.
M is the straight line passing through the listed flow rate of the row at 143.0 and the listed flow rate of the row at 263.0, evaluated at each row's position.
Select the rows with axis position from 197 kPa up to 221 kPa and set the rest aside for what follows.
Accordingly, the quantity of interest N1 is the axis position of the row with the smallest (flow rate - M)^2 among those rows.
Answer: 219.0 kPa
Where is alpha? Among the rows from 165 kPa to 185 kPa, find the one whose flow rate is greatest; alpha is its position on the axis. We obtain 167.0 kPa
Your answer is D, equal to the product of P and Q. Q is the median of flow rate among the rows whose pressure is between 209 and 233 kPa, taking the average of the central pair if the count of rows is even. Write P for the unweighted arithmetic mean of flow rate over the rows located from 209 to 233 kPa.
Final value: 4.4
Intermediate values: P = 2.1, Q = 2.1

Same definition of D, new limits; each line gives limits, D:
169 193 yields 7.7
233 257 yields 6.9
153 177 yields 10.4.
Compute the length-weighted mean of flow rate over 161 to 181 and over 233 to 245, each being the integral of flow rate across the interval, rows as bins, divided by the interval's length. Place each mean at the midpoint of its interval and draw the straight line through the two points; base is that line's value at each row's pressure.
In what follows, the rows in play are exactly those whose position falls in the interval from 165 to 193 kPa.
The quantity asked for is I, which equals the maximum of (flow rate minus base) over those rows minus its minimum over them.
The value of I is 1.13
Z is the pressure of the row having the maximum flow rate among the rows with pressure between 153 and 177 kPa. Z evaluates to 155.0 kPa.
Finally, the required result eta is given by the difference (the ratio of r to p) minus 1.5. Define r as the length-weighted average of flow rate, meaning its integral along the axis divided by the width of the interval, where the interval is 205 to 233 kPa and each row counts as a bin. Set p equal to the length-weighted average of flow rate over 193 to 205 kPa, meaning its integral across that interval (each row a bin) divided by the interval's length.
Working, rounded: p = 1.7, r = 2.02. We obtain -0.34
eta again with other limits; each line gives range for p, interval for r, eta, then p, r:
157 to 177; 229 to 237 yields -0.68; 3.2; 2.64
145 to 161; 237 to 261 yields -0.75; 3.4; 2.58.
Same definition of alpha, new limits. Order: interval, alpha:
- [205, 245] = 239.0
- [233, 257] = 239.0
